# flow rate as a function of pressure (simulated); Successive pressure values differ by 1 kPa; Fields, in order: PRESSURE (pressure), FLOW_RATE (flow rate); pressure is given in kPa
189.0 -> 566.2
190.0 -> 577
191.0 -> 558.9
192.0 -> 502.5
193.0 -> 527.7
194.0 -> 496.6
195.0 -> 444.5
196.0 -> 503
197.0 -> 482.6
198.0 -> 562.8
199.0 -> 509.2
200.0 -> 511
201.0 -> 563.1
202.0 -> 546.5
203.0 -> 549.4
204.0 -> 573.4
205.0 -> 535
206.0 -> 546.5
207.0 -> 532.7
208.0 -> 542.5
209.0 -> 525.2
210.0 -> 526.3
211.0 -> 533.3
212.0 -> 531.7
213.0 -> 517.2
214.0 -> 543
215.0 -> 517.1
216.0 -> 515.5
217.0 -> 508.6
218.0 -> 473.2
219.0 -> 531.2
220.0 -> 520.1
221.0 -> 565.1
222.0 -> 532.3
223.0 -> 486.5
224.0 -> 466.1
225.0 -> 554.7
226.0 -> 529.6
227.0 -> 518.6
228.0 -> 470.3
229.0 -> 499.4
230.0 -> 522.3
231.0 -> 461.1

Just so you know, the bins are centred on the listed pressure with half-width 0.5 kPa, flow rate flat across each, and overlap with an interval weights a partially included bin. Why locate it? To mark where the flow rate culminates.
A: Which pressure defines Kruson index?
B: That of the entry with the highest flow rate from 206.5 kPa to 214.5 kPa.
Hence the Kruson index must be 214.0 kPa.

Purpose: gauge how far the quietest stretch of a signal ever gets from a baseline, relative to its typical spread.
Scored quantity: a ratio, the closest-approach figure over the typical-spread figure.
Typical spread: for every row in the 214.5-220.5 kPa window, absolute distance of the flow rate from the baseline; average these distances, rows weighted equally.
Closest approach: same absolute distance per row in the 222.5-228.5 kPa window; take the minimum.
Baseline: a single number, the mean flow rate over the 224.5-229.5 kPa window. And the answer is 0.34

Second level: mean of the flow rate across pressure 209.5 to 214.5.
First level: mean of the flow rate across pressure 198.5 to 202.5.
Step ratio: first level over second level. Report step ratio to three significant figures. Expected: 1.00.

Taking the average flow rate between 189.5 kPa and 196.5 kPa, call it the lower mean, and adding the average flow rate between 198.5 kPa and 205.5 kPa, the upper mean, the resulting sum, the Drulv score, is 1057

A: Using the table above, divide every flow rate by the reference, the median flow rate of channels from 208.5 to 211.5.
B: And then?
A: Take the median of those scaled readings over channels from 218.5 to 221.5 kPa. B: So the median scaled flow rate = 1.01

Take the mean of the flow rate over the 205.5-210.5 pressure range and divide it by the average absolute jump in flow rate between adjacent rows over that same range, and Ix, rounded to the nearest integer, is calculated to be 51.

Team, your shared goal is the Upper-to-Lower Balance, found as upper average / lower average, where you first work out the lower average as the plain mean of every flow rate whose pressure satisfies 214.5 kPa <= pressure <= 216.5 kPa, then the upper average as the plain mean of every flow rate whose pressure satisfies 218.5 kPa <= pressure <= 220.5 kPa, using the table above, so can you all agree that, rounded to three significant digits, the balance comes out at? 1.02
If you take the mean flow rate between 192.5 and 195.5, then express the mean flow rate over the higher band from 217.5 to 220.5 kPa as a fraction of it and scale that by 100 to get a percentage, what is 104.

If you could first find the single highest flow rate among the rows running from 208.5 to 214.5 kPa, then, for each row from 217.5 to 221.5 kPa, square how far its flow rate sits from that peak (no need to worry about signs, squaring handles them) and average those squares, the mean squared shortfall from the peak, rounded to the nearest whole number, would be 1506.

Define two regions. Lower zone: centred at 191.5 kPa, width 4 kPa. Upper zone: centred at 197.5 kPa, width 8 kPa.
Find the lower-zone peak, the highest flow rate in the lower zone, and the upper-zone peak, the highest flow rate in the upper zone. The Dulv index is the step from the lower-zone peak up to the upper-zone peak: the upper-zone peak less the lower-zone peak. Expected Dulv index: -14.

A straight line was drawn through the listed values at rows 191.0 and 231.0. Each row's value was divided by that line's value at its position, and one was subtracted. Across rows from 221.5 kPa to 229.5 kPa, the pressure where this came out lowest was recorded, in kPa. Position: 224.0 kPa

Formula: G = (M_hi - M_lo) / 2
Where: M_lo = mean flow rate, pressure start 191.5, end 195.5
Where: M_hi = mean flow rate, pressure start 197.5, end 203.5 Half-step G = 24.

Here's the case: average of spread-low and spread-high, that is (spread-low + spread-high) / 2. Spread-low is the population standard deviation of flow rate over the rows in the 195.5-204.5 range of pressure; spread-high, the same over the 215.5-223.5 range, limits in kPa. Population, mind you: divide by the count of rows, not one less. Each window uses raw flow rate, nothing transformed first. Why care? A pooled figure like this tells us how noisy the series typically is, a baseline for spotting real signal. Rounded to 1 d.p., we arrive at 28.6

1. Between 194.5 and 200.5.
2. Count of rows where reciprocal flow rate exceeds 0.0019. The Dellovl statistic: 5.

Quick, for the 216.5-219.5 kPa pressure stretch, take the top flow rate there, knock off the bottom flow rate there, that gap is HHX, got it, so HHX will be 58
